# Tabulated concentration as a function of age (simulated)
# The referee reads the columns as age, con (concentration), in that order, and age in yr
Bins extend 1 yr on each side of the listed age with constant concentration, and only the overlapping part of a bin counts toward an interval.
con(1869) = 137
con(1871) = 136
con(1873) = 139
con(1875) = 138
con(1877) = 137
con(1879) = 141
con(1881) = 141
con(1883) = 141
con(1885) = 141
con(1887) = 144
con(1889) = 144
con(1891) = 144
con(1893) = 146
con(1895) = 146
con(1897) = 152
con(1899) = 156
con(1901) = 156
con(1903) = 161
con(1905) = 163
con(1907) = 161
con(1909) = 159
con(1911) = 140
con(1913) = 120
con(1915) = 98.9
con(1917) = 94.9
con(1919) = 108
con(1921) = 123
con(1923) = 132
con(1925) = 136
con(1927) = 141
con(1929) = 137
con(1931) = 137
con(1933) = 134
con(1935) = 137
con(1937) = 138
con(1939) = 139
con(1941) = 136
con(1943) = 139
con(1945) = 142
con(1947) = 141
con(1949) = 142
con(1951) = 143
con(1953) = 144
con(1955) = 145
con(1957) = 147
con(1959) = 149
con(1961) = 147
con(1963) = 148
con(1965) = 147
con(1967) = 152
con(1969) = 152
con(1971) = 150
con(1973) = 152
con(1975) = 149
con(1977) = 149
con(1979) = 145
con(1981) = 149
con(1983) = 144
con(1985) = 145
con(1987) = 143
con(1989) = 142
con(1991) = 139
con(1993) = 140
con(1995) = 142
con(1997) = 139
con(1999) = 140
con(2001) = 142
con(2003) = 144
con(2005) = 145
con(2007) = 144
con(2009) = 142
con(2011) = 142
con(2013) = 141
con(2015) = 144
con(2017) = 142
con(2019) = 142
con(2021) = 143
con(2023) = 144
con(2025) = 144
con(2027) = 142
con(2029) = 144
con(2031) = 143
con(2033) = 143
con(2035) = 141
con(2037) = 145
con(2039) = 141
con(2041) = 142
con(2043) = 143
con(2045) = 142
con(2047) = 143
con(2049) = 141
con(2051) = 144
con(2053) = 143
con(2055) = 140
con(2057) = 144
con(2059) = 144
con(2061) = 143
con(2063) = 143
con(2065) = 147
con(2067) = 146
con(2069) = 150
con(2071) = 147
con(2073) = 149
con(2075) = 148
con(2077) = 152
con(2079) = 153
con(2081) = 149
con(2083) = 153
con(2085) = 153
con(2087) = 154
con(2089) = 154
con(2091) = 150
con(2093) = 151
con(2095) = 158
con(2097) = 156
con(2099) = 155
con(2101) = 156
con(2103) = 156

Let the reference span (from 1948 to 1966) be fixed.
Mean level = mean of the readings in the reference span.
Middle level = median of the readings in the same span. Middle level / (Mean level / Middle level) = 148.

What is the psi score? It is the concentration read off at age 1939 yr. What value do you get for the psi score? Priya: 139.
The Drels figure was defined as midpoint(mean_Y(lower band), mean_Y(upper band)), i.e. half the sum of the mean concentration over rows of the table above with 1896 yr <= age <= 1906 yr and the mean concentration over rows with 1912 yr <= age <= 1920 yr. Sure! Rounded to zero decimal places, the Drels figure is 132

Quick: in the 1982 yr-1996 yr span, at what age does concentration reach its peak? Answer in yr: 1985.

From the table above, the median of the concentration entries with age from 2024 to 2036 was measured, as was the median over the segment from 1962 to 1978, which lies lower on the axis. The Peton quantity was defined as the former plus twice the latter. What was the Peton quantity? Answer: 442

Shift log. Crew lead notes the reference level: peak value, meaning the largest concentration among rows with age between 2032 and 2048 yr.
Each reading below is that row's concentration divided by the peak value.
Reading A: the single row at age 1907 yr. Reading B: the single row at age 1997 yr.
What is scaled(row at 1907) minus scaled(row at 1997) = 0.15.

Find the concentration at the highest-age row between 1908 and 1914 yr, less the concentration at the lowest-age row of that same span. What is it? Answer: -39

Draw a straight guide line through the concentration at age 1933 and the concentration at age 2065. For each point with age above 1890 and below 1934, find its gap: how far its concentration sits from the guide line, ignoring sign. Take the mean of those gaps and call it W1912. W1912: 17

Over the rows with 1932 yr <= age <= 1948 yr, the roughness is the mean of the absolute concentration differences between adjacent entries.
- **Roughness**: 2.1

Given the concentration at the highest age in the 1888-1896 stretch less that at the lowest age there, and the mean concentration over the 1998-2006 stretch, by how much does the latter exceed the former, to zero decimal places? 141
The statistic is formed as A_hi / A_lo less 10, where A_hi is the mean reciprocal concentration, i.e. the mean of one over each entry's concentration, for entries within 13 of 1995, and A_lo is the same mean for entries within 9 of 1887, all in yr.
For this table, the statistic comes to -8.99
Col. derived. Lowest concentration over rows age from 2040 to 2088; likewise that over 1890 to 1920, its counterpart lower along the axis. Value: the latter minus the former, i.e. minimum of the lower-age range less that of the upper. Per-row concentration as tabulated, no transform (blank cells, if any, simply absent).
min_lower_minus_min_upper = -45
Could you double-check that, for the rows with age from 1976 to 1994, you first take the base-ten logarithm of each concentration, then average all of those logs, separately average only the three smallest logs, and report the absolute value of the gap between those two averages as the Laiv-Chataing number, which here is 0.011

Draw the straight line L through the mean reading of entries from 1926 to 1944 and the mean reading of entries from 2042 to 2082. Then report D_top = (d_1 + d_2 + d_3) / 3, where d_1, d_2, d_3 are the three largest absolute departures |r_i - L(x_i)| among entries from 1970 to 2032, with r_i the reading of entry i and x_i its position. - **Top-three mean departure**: 10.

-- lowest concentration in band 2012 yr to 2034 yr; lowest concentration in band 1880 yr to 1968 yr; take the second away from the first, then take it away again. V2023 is -49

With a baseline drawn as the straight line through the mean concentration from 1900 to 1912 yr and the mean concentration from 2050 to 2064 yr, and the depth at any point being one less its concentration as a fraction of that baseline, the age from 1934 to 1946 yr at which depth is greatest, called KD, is 1941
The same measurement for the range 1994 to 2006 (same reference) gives 1997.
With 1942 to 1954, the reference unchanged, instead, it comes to 1943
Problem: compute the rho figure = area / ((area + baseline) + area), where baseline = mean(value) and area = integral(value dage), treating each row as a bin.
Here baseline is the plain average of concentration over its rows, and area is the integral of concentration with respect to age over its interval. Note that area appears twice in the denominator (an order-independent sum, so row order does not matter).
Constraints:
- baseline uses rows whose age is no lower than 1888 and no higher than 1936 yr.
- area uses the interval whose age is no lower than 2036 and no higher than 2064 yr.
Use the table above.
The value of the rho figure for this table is 0.491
